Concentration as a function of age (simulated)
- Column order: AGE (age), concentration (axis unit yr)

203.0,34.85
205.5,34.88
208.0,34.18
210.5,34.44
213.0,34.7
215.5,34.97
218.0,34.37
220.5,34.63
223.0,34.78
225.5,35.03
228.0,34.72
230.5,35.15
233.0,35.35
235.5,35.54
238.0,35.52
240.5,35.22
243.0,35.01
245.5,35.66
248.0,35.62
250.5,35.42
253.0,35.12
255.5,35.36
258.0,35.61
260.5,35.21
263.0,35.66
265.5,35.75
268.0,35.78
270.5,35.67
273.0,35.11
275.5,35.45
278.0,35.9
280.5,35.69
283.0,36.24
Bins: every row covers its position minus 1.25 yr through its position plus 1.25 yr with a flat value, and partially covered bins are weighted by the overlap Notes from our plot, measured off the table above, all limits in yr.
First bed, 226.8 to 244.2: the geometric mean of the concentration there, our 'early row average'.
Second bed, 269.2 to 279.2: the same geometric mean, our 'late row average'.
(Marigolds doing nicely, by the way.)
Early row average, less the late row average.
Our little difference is -0.32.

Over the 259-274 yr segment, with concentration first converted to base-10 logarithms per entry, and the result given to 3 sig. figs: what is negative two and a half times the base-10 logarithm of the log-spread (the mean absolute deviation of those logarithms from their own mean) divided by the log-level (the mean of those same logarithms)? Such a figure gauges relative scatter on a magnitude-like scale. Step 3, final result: 6.78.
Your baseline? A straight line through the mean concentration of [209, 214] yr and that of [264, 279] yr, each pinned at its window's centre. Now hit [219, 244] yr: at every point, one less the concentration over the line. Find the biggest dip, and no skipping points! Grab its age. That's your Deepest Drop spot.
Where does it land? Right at 228.0 yr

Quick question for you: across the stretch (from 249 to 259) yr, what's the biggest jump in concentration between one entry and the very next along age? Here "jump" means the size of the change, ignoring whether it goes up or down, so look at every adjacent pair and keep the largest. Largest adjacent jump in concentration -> 0.30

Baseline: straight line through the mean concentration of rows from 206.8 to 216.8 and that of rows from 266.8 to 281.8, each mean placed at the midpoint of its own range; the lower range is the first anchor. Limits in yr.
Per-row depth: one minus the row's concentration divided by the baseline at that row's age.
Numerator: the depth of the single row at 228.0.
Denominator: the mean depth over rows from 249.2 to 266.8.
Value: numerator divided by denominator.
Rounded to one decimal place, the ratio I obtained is -1.1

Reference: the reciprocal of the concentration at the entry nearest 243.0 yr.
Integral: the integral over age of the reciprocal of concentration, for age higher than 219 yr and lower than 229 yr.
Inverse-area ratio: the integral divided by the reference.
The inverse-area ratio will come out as 10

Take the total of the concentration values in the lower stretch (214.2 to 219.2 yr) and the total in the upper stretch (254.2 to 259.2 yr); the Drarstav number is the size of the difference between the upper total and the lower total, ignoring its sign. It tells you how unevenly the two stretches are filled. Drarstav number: 1.6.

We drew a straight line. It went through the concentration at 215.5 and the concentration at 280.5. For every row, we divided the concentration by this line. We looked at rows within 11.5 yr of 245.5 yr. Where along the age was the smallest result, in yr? 243.0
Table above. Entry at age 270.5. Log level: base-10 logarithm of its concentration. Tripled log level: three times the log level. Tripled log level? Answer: 4.66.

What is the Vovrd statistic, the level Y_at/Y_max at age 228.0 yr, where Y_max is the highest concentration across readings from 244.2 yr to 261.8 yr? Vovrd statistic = 0.974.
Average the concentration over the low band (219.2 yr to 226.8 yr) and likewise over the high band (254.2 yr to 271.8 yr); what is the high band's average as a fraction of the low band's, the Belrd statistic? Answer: 1.02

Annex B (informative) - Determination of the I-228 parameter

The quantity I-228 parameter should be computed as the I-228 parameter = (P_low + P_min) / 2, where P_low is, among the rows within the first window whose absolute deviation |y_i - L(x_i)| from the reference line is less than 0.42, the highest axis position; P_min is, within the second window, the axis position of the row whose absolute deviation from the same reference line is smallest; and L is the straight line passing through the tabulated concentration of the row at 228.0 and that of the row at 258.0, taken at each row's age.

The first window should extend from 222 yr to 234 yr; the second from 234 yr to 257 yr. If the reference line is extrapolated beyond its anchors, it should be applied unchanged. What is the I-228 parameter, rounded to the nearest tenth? 240.5 yr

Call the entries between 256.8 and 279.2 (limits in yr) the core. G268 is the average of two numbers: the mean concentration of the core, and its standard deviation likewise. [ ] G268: 17.9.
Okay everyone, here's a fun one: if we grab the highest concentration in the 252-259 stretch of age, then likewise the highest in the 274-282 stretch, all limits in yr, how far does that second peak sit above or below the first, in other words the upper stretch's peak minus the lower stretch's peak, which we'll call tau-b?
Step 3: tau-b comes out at 0.29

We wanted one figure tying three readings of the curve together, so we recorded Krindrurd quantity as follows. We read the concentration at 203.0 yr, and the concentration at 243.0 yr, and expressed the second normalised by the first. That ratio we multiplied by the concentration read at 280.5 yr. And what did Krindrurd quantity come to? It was 35.9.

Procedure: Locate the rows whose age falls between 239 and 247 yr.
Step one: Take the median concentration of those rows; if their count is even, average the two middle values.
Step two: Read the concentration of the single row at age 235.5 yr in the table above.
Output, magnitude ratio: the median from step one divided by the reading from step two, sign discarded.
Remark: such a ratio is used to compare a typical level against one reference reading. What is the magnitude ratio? 0.99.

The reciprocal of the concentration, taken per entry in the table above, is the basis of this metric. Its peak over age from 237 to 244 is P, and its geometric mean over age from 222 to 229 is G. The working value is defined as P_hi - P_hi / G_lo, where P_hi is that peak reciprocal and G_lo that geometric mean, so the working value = -0.967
